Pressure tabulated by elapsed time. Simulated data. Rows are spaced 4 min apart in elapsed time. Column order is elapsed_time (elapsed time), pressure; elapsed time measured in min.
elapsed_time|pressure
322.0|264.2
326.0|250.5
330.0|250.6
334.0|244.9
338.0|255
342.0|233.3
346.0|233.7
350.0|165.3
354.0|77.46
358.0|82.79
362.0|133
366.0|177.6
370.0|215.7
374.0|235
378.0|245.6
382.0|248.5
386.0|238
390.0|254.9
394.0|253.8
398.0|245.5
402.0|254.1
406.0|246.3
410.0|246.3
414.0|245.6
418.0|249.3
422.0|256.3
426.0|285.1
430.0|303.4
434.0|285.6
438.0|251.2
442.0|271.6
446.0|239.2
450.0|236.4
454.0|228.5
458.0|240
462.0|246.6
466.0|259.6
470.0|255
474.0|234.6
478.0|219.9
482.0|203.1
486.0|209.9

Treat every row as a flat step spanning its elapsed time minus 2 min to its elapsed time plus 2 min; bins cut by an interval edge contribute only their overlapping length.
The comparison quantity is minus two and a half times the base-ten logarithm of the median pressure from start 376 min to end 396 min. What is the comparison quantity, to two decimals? -5.99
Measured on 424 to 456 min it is -6.04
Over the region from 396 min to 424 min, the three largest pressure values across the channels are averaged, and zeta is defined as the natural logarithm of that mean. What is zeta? 5.53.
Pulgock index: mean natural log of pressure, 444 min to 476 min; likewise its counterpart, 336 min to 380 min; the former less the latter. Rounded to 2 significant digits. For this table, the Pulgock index 0.33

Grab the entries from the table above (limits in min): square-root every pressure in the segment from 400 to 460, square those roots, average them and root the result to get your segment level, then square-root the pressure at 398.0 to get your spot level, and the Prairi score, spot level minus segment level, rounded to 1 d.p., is -0.3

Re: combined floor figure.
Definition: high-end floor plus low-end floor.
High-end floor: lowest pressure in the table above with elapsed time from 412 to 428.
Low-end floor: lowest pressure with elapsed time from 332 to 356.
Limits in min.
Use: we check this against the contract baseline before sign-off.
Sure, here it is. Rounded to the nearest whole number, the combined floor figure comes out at 323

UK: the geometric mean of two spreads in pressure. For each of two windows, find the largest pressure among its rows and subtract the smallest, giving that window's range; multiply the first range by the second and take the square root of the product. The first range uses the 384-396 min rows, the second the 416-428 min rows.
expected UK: 24.6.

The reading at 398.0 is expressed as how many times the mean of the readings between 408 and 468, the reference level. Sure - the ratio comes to 0.96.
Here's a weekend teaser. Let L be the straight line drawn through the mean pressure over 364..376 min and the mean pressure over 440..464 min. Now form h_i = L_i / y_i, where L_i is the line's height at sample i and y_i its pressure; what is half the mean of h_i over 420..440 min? 0.427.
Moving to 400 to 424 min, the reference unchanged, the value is 0.455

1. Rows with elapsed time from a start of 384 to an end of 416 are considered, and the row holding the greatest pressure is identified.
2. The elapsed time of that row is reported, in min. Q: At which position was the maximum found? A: 390.0 min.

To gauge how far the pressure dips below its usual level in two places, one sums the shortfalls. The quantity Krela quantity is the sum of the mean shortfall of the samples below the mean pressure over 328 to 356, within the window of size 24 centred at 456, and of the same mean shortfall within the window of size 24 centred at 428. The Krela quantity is -96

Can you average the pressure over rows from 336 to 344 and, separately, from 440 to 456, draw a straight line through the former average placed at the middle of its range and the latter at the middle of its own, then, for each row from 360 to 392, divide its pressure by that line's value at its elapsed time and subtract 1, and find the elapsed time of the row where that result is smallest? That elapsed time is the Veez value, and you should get 362.0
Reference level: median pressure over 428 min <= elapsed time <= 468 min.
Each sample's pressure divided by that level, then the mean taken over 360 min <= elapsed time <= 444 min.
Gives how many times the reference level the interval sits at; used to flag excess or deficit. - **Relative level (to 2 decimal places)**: 0.98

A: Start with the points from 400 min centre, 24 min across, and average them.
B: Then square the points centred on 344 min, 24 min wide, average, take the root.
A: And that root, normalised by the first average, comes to 0.84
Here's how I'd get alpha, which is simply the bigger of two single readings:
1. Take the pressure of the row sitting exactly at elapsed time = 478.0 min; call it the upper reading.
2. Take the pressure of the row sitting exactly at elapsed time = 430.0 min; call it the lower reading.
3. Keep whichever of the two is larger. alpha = 303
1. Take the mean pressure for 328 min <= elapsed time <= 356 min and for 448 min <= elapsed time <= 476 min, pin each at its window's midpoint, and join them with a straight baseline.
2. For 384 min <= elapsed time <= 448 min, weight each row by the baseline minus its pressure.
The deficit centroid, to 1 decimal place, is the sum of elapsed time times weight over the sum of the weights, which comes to 417.6 min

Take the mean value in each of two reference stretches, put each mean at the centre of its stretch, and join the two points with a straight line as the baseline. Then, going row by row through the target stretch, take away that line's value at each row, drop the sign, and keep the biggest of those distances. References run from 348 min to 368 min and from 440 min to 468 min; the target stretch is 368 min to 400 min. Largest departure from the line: 93.6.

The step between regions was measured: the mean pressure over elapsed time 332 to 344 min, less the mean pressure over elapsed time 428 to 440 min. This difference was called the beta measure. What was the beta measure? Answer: -36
